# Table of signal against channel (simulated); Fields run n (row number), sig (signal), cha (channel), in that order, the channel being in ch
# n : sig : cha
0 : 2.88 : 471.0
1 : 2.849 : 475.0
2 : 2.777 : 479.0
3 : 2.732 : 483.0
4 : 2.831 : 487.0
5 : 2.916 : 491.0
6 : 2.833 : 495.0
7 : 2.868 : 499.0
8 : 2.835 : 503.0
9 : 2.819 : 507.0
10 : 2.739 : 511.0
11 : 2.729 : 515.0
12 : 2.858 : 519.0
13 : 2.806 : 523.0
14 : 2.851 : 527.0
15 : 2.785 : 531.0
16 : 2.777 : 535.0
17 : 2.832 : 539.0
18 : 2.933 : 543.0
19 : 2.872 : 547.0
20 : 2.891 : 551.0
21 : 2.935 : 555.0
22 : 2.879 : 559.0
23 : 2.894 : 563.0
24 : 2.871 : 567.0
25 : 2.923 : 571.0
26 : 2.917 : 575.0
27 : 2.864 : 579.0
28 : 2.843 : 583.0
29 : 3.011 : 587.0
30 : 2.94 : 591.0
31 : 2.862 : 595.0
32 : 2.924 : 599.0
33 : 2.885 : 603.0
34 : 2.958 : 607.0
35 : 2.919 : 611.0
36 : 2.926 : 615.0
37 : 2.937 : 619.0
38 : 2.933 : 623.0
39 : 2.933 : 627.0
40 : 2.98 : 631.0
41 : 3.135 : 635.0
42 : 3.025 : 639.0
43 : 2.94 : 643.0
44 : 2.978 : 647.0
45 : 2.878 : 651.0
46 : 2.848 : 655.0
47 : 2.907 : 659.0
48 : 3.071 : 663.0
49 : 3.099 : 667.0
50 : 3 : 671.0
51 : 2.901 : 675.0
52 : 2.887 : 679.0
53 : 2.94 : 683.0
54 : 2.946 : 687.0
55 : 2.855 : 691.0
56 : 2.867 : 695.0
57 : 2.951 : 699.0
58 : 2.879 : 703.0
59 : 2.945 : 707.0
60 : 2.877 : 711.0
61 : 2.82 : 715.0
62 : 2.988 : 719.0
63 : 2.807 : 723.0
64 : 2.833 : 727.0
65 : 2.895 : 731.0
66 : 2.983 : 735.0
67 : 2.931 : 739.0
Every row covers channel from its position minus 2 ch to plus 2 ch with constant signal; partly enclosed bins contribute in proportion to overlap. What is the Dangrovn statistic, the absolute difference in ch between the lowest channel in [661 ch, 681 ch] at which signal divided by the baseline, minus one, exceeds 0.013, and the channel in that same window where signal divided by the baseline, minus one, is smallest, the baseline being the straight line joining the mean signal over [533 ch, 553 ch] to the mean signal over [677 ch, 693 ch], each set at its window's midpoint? 16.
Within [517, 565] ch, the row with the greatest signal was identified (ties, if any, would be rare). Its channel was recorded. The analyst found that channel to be 555.0 ch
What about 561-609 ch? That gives 587.0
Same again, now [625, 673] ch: 635.0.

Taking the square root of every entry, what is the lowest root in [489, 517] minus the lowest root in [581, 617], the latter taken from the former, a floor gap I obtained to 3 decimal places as -0.034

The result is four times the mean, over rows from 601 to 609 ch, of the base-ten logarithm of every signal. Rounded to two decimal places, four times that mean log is 1.86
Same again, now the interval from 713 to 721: 1.85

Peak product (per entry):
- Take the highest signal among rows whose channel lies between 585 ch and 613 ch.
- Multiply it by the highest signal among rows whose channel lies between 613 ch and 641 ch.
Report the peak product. 9.4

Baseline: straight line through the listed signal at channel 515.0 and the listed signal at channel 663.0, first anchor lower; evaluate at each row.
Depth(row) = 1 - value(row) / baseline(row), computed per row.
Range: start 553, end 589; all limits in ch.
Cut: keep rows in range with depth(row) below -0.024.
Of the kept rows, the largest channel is 587.0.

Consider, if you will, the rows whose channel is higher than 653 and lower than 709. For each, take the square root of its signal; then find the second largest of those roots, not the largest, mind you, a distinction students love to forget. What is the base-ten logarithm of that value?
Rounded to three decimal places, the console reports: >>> 0.244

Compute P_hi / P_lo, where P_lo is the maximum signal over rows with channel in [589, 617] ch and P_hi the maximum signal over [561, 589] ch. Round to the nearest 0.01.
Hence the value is 1.02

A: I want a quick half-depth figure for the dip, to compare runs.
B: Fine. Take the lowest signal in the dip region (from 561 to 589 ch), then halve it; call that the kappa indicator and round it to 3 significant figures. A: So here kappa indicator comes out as 1.42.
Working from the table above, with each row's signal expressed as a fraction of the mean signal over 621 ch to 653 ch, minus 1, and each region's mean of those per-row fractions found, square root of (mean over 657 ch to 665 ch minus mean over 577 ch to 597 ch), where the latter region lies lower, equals 0.17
